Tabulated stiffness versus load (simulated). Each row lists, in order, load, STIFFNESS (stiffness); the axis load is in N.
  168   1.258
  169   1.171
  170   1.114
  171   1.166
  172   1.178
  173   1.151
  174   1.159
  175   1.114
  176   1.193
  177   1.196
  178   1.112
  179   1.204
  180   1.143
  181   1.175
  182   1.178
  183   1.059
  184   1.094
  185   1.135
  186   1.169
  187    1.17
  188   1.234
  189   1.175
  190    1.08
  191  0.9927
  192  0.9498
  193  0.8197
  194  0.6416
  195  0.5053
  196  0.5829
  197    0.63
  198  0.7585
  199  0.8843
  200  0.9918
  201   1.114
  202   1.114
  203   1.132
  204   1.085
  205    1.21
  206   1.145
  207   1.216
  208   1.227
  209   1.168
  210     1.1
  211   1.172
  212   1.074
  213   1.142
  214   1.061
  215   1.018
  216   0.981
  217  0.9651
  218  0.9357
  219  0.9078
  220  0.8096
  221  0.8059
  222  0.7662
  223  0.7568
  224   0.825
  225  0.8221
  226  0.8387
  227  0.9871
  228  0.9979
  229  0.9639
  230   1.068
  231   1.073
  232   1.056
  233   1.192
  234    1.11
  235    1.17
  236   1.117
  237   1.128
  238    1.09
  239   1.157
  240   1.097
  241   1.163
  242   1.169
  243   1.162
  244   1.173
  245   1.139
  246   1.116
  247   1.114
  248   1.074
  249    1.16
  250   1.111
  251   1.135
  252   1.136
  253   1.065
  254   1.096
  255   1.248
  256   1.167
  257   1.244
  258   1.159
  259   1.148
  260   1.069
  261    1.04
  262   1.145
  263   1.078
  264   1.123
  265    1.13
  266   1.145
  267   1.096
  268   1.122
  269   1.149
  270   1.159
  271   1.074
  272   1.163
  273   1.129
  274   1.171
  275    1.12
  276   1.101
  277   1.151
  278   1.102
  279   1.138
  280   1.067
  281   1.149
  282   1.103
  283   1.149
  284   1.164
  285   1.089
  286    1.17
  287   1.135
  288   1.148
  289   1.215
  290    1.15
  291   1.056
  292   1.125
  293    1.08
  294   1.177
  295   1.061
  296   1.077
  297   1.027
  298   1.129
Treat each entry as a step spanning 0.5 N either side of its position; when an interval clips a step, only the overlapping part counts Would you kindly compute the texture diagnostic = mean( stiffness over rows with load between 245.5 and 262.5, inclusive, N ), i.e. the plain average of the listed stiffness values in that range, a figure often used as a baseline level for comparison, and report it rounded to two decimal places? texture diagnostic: 1.13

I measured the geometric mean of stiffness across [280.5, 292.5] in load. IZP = 1.14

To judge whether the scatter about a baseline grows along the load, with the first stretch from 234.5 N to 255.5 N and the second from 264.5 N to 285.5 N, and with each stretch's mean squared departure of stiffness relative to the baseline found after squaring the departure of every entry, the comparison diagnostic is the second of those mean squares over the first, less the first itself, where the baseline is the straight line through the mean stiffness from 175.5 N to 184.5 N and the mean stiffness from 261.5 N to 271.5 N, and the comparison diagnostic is 0.57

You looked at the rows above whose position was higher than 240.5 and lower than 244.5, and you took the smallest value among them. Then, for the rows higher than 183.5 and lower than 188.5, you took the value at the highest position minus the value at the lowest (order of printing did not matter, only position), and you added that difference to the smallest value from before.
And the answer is 1.30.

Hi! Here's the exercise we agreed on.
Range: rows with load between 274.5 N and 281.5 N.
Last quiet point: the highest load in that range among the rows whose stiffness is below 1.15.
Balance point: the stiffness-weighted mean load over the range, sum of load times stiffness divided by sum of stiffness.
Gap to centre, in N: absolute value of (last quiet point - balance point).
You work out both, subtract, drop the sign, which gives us 3.0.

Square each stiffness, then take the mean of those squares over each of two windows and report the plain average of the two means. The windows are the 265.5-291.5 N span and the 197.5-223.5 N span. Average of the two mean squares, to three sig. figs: 1.17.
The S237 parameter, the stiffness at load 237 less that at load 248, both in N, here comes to 0.05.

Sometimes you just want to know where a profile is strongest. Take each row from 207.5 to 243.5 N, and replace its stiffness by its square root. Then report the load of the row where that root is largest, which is 208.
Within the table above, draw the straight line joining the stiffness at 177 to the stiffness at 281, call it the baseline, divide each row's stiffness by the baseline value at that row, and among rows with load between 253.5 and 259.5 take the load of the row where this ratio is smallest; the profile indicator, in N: 254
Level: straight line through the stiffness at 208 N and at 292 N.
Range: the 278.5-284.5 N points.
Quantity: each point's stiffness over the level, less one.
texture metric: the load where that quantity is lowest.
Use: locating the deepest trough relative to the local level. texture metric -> 280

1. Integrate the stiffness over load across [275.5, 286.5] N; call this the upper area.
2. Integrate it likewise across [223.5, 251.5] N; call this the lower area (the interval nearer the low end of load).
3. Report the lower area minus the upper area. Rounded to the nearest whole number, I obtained 18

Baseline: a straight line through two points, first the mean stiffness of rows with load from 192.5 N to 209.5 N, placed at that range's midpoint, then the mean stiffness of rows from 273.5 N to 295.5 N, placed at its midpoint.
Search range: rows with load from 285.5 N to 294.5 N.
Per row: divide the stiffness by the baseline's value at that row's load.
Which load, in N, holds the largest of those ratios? 289 N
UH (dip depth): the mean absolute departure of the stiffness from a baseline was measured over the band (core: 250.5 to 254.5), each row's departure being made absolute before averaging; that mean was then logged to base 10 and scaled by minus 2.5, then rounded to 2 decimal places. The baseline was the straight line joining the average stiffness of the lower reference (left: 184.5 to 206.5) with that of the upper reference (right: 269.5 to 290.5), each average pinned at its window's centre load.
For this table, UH 3.68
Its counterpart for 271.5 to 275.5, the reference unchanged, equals 3.99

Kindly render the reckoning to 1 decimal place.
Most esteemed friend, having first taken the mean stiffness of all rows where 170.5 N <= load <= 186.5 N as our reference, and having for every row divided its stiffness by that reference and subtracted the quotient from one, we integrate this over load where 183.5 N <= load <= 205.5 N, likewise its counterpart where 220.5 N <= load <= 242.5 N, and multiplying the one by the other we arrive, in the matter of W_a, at 8.7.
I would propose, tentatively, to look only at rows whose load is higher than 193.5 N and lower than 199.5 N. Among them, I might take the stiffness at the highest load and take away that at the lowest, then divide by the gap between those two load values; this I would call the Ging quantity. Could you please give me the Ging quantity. 0.05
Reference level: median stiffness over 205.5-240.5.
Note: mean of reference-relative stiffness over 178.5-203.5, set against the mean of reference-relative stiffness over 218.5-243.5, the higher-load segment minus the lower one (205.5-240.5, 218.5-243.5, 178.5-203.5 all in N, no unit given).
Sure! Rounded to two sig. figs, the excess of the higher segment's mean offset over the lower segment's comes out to 0.012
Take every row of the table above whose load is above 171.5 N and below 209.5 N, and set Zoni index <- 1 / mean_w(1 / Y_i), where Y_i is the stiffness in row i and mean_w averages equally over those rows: 1.00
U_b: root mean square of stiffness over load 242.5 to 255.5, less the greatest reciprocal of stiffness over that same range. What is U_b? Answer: 0.19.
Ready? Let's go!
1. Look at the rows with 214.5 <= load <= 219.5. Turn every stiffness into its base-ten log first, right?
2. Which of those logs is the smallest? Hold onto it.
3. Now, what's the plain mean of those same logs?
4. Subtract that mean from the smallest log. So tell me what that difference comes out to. -0.025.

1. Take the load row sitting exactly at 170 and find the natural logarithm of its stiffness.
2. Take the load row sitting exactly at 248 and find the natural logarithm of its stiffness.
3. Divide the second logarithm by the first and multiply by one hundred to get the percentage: 66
